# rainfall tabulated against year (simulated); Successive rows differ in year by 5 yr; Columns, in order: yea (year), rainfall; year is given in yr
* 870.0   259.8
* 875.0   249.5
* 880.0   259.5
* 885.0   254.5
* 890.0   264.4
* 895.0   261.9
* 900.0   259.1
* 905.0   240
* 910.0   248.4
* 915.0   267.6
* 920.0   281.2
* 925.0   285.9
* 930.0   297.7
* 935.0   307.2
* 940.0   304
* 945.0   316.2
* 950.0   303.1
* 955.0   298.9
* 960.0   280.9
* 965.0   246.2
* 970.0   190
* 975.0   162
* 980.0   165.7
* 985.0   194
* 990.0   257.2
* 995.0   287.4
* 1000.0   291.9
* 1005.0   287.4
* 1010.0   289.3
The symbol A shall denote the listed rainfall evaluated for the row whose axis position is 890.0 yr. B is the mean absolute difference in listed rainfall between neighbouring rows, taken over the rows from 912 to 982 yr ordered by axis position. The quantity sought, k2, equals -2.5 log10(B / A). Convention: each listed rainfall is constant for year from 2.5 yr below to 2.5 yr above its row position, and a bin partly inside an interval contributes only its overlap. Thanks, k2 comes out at 3.02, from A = 264.4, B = 16.4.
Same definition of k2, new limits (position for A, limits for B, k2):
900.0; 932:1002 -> 2.63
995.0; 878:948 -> 3.72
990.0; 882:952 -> 3.53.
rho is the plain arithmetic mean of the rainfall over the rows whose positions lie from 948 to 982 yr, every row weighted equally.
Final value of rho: 235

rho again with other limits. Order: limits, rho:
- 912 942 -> 291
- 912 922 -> 274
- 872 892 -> 257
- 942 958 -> 306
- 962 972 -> 218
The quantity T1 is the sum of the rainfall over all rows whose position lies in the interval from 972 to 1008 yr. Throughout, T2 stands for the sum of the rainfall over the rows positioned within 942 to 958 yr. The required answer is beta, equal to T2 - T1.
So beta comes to -727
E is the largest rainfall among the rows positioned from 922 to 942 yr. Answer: 307.2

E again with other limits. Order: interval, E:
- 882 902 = 264.4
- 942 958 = 316.2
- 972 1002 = 291.9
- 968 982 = 190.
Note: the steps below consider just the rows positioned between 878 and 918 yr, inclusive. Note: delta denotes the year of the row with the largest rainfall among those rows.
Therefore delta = 915.0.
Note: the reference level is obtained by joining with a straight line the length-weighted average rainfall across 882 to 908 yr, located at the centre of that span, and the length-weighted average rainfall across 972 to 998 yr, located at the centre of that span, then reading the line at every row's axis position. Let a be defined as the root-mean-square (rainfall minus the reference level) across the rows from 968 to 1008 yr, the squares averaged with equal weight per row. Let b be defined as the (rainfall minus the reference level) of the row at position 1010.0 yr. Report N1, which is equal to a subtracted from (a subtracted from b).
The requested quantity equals -34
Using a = 60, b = 87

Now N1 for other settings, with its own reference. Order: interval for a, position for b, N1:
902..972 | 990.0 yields -60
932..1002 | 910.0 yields -123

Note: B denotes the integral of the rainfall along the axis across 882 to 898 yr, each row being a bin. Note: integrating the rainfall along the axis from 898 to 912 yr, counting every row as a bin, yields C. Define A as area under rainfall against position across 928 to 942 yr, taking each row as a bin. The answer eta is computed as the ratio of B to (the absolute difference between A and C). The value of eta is 5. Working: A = 4244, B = 4163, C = 3484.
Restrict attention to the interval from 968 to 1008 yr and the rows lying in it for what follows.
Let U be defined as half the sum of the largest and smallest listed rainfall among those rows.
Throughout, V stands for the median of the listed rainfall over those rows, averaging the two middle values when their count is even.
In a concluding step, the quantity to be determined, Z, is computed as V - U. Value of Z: -1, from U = 227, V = 226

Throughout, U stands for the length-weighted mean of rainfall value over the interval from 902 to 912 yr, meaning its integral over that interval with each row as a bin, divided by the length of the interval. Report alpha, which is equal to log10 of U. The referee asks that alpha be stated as 2.39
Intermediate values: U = 245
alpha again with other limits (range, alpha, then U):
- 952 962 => 2.46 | 291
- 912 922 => 2.44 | 273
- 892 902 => 2.42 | 261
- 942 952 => 2.49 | 310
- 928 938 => 2.48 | 303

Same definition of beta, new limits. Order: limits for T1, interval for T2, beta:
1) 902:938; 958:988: -689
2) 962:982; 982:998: -25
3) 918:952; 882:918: -299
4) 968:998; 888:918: 285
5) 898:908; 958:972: 218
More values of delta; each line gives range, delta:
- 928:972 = 945.0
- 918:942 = 935.0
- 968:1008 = 1000.0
